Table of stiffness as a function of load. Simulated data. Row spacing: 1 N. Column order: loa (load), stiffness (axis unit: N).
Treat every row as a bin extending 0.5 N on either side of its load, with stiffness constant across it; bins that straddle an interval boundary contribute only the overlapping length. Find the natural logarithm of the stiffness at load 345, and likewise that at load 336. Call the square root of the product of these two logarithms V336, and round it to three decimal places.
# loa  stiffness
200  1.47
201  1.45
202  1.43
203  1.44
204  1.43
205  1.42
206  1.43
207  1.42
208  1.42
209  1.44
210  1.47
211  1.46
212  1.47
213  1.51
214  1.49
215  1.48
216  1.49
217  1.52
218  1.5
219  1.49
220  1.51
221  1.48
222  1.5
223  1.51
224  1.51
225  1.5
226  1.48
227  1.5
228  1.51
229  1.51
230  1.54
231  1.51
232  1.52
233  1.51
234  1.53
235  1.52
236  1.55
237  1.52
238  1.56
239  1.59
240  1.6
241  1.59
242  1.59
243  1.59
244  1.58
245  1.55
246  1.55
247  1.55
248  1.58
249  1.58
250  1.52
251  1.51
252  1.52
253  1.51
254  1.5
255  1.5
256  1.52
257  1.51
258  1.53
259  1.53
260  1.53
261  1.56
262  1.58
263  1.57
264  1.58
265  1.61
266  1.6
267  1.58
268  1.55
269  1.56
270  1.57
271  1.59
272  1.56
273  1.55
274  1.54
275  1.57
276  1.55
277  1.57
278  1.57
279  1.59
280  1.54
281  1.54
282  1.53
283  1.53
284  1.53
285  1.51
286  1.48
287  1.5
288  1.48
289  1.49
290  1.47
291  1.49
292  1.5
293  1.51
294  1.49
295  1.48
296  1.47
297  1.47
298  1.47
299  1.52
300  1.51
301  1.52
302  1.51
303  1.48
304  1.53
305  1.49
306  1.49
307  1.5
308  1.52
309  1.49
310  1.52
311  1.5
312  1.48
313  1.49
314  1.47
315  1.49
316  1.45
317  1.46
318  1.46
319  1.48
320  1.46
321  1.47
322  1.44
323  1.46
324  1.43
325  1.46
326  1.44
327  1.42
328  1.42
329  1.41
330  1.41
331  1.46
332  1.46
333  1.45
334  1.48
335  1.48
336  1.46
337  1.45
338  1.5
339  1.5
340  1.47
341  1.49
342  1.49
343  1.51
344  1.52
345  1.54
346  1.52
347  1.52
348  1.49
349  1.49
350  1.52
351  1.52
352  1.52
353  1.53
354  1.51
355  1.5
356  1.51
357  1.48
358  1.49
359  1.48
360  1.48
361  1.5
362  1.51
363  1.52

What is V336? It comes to 0.404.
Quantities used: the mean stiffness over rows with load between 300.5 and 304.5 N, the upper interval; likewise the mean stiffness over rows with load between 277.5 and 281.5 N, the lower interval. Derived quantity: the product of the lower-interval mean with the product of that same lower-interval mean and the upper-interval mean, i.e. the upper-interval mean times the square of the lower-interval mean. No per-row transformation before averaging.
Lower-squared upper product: 3.67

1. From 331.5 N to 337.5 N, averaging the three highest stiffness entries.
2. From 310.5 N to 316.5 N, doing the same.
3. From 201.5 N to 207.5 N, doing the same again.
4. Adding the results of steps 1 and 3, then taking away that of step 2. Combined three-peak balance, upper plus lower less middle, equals 1.41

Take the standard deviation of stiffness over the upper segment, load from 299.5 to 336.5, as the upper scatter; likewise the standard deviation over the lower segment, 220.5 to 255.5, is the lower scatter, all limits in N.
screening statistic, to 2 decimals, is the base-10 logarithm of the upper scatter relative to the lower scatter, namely -0.05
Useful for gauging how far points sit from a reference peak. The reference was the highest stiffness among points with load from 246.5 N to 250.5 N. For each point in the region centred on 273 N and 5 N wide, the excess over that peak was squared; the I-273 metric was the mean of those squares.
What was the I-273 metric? 0.001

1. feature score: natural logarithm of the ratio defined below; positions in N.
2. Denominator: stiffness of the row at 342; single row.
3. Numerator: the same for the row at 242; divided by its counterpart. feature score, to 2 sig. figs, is 0.065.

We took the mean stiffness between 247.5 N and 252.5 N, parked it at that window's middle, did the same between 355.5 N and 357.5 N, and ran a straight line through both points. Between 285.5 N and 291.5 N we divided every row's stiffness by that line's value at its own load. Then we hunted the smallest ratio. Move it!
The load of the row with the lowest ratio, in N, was 290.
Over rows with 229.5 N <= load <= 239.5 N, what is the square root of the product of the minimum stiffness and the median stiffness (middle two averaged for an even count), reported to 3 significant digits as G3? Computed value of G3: 1.52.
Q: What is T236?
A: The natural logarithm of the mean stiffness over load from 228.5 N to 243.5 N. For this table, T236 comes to 0.437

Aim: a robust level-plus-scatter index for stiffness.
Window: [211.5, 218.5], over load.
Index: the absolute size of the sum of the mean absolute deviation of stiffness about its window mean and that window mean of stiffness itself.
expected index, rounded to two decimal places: 1.51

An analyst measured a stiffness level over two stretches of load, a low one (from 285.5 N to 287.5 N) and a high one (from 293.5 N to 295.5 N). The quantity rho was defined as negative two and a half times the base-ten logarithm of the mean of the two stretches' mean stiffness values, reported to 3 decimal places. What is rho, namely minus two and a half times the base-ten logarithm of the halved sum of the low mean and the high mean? -0.431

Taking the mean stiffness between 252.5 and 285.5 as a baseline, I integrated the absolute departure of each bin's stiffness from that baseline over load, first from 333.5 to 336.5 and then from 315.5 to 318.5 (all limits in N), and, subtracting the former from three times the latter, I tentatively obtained 0.61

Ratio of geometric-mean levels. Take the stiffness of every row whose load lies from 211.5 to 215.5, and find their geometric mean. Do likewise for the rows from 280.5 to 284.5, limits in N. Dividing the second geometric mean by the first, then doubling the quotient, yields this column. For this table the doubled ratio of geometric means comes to 2.06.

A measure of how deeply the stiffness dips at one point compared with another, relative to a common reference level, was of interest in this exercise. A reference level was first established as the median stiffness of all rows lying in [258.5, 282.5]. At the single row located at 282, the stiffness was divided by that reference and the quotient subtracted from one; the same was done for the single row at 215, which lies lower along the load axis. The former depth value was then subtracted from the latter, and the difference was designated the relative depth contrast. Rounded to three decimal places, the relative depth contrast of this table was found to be 0.032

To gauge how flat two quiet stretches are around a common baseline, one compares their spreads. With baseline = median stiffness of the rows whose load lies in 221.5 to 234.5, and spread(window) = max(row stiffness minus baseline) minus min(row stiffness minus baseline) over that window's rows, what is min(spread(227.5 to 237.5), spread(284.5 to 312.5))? 0.04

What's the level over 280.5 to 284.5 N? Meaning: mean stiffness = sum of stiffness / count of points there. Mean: 1.53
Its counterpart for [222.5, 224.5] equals 1.51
